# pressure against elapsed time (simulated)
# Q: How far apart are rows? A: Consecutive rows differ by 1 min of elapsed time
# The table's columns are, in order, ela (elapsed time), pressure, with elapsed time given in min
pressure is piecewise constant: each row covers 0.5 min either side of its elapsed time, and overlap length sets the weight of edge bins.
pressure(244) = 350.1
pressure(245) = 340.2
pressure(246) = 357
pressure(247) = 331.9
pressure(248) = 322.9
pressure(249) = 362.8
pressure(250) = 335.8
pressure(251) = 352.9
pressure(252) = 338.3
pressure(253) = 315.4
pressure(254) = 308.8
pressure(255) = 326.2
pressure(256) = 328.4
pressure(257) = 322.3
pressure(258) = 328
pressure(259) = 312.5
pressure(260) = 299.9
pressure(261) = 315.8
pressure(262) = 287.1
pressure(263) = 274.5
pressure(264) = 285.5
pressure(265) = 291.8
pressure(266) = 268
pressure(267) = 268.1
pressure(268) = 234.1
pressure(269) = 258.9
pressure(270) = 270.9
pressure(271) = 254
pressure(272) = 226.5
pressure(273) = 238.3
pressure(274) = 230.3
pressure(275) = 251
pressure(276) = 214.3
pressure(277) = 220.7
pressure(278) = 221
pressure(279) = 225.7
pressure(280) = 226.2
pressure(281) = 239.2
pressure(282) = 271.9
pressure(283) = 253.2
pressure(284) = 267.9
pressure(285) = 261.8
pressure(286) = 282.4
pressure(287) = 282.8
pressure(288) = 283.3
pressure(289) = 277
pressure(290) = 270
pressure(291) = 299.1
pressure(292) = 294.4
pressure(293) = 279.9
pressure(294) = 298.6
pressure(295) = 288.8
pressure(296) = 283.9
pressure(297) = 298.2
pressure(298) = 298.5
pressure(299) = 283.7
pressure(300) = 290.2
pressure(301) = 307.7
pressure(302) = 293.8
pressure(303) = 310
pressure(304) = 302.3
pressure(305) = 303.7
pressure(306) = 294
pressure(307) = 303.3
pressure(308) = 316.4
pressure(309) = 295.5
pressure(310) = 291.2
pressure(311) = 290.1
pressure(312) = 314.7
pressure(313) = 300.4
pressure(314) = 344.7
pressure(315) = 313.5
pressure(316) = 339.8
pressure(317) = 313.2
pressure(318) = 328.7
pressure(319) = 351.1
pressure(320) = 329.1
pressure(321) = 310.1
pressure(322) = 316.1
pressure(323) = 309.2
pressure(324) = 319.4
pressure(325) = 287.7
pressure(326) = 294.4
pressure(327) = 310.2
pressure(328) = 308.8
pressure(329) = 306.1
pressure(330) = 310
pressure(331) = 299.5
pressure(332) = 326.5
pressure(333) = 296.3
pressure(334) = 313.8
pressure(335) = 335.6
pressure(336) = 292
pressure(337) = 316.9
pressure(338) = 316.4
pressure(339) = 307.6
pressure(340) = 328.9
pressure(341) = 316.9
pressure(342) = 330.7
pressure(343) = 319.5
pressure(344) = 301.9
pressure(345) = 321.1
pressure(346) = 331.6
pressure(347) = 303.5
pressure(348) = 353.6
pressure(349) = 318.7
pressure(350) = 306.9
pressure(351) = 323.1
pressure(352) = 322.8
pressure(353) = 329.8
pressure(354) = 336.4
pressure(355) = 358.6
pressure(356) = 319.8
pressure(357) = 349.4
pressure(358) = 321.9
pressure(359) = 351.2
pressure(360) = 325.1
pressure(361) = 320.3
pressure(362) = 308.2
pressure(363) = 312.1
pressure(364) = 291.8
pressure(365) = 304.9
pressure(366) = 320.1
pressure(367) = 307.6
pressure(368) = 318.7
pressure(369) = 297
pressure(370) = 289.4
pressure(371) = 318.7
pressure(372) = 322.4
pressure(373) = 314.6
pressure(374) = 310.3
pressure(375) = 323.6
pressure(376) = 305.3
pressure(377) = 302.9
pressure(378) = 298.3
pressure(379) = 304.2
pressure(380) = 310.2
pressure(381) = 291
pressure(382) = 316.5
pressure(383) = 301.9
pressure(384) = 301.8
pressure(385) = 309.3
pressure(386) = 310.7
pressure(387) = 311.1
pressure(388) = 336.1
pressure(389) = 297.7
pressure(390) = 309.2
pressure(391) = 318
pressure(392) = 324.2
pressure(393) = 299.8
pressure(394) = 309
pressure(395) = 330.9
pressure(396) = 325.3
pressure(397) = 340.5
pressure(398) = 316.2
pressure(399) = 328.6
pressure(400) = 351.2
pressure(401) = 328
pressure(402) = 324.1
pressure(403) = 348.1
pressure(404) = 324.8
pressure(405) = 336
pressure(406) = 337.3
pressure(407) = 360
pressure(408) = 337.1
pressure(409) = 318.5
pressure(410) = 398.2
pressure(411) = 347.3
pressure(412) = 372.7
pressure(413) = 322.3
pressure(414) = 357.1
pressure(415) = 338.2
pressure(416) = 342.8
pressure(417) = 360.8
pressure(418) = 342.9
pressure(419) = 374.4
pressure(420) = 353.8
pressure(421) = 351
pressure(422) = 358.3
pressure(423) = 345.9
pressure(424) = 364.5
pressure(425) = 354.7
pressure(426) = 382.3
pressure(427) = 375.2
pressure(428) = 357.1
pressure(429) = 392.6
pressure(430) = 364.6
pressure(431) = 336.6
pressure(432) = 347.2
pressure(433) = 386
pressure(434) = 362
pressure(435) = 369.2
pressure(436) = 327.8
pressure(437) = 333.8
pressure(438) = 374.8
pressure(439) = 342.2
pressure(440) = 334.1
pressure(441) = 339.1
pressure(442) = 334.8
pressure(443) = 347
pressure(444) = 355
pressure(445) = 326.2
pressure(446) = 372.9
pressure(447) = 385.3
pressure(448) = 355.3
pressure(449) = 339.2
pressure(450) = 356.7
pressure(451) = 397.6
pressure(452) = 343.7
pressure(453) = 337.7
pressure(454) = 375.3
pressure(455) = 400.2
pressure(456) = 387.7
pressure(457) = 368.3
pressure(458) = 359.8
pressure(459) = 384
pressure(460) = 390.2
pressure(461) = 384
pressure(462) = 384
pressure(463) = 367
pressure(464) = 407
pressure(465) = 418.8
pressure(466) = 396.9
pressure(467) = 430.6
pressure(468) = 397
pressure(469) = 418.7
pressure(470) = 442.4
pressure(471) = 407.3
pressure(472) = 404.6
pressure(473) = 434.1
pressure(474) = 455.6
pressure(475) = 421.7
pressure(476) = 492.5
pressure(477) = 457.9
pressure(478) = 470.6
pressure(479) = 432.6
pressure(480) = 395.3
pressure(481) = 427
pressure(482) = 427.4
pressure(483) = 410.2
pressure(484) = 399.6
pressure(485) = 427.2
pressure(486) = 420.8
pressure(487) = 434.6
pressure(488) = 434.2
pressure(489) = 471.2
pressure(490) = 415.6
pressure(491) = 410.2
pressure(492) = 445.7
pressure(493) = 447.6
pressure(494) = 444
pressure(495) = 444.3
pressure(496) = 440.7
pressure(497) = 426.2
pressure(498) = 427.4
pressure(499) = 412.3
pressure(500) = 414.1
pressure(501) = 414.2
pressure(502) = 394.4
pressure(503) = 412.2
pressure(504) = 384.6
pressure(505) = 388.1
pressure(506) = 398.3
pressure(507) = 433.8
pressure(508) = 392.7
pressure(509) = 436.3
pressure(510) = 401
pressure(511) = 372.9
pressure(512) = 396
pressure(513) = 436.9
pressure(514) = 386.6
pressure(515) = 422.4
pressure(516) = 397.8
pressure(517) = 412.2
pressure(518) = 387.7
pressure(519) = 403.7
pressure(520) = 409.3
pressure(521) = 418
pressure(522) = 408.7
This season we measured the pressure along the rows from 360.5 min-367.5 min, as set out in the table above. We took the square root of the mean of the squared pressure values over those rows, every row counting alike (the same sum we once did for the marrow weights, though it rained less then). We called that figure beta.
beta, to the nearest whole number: 309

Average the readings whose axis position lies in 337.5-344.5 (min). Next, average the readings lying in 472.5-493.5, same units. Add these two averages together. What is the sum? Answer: 752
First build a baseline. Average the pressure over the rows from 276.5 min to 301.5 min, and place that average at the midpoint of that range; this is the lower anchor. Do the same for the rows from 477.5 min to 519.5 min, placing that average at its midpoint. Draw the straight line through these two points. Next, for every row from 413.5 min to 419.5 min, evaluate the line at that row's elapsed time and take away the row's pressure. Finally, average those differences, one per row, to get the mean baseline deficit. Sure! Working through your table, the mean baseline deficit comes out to 8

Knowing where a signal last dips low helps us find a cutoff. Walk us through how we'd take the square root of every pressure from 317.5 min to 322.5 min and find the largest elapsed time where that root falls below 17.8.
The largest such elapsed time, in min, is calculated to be 322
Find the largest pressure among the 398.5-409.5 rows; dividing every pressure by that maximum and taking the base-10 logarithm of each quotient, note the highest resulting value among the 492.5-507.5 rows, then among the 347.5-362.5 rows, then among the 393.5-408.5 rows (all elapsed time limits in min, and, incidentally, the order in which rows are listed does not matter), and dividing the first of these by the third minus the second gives 56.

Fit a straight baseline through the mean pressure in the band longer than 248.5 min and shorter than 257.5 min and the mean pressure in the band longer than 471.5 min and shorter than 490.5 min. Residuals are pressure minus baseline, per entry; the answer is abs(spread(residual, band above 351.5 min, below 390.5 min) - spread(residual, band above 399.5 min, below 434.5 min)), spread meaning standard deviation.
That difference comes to 1.0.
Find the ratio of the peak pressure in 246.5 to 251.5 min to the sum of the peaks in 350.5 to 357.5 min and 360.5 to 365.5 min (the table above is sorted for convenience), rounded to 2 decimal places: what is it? 0.53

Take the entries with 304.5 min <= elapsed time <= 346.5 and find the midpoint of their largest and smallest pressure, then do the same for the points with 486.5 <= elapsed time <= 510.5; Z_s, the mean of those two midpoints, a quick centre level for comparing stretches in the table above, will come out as 374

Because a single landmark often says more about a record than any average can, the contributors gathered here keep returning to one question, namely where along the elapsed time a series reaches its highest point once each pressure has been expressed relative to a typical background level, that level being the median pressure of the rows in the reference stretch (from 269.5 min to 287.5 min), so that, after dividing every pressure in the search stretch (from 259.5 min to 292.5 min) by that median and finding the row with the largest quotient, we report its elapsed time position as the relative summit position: 261 min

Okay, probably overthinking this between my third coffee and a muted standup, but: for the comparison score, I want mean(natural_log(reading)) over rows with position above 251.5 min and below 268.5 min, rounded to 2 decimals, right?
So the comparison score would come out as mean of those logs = 5.70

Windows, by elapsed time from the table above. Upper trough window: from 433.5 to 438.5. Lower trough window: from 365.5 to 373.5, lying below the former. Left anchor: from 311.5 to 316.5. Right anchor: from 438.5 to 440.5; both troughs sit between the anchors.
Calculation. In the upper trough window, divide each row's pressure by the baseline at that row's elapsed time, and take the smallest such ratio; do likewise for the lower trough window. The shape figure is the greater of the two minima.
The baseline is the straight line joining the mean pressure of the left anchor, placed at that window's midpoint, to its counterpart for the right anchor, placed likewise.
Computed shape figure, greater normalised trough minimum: 0.97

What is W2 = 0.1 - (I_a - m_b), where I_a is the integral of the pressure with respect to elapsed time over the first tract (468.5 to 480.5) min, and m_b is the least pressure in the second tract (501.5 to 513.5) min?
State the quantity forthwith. -4860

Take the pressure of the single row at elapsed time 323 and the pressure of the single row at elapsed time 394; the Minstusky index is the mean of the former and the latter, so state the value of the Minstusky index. 309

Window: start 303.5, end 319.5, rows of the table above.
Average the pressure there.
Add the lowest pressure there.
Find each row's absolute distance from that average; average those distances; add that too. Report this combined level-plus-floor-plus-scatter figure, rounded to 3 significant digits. 618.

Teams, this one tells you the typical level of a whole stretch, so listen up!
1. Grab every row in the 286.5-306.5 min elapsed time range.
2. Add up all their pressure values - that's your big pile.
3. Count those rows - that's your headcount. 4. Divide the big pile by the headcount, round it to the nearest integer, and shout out 292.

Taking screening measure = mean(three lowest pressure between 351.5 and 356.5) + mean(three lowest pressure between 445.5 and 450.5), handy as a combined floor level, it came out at 675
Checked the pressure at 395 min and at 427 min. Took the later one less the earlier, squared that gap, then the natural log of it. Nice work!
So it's 7.6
